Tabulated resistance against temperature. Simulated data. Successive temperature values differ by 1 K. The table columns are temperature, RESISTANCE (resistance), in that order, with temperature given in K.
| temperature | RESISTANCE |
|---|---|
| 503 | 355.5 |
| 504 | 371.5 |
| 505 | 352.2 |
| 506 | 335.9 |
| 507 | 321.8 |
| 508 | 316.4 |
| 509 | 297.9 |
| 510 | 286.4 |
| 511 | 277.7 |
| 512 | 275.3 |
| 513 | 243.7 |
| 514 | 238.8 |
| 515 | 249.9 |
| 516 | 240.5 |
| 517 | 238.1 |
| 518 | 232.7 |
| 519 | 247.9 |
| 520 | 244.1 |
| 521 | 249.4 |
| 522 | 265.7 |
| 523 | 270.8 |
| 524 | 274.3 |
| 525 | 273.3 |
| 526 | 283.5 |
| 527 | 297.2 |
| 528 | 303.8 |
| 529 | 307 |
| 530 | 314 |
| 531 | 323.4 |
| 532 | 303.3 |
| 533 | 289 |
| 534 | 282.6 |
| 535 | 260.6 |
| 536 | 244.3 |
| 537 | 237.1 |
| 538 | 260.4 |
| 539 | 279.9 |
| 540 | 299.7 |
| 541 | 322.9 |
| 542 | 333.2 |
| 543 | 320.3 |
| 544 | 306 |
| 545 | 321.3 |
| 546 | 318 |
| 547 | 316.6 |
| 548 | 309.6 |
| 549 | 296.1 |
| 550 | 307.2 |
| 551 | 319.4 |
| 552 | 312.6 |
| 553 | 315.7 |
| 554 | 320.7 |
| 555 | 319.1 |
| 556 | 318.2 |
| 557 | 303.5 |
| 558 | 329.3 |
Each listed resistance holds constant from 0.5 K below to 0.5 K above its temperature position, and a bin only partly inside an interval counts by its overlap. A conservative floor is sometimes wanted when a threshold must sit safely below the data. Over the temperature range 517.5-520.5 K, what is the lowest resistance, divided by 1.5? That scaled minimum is 155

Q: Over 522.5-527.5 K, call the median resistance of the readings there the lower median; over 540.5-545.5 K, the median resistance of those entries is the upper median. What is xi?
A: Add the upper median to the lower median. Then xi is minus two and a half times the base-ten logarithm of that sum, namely -6.94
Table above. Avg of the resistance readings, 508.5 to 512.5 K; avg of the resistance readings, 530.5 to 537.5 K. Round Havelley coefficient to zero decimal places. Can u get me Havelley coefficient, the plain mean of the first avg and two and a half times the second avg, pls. 489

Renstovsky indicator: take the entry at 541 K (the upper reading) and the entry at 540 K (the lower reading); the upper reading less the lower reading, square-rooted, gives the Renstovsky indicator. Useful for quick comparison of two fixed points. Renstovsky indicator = 5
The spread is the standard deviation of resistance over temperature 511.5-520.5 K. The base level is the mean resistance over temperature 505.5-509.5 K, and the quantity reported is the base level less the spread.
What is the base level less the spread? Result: 306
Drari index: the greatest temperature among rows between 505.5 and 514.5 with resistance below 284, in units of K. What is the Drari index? 514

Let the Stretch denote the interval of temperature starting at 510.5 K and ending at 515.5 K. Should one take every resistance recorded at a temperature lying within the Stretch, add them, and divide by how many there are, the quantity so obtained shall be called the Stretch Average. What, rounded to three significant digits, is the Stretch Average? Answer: 257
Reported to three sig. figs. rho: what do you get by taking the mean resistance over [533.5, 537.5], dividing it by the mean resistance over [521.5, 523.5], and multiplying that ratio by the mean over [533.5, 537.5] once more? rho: 245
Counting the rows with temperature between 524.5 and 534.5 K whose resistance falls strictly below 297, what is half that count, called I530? 2.0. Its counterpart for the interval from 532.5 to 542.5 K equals 3.5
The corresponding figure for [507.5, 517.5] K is 4.0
